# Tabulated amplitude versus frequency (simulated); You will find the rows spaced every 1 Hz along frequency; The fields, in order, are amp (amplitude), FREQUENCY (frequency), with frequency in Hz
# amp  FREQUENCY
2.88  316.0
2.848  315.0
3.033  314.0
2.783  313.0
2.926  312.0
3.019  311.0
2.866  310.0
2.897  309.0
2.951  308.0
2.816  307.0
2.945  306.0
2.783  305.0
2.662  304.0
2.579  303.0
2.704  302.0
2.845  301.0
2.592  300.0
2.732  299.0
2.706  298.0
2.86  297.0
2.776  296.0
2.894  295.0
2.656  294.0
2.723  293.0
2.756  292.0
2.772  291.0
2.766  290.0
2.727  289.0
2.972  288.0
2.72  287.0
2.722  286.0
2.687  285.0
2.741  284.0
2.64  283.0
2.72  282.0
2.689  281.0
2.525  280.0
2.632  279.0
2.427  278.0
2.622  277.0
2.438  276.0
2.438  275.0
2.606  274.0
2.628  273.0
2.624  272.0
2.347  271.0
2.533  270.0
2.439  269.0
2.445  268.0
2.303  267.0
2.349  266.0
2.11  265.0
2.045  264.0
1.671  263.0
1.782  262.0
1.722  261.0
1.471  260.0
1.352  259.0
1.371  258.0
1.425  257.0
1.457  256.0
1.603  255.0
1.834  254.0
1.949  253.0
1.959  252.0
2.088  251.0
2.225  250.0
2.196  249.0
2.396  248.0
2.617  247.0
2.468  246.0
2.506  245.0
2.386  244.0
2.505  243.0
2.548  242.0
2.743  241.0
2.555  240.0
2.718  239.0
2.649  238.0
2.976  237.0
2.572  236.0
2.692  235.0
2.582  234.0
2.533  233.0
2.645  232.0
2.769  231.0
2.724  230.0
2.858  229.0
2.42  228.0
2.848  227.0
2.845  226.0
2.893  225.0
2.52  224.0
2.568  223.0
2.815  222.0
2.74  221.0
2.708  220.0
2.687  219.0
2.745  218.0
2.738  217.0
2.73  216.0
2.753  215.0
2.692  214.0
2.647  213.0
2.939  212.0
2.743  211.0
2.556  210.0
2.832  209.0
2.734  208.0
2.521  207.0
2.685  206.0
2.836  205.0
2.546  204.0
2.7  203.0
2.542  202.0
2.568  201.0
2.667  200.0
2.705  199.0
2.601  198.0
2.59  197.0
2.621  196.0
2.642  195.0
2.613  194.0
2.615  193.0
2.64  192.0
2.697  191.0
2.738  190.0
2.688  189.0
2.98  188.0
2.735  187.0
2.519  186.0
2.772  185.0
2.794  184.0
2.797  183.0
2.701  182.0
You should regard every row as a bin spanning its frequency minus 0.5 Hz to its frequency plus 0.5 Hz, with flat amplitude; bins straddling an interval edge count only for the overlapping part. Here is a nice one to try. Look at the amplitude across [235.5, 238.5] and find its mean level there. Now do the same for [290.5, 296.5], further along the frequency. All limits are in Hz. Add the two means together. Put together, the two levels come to 5.5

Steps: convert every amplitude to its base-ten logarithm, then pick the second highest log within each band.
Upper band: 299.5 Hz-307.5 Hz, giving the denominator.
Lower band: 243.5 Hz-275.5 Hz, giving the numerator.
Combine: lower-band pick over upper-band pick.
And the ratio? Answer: 0.92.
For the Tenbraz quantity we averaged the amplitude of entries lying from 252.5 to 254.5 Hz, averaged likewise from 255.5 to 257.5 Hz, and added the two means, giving 3.3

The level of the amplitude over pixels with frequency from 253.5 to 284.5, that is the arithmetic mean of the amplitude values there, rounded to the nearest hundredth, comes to 2.19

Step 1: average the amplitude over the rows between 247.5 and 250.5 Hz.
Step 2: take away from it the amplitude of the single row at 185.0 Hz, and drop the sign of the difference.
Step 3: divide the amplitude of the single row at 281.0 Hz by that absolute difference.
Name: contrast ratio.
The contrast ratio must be 5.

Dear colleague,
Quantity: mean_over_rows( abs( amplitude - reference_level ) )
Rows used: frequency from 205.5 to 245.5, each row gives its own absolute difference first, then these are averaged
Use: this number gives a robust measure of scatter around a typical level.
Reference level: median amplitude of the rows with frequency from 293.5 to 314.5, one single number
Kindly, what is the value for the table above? 0.16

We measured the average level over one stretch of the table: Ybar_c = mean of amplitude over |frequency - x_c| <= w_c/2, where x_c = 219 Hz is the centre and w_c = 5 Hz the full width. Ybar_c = 2.72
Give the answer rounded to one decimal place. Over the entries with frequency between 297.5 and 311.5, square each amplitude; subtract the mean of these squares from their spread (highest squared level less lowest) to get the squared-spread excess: -5.4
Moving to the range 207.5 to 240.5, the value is -4.4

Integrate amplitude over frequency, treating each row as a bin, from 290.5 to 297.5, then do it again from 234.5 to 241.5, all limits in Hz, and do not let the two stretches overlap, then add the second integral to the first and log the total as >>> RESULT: 38.3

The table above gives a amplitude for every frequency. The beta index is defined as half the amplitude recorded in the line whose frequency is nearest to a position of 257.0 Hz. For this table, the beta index 0.71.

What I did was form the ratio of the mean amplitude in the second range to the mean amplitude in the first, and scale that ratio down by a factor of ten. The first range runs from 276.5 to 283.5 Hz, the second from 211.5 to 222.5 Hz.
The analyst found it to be 0.11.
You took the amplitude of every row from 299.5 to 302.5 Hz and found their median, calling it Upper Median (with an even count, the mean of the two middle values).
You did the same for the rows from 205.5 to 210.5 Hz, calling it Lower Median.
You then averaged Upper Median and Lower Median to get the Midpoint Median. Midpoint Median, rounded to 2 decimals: 2.69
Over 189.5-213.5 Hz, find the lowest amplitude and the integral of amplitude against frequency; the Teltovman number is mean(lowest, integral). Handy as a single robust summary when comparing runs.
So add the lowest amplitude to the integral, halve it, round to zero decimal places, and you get 33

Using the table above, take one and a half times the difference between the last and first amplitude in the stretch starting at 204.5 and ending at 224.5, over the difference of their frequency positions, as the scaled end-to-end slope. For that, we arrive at -0.025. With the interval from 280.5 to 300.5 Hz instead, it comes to -0.008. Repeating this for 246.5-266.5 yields -0.021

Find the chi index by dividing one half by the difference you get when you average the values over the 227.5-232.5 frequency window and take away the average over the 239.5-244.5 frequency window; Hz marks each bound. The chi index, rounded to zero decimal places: 4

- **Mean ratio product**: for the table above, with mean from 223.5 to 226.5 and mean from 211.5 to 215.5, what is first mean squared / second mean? 2.75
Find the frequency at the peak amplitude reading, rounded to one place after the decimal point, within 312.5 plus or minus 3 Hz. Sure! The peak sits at 314.0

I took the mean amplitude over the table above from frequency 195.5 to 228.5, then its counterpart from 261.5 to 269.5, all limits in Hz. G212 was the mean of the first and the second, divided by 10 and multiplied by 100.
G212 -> 24.2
